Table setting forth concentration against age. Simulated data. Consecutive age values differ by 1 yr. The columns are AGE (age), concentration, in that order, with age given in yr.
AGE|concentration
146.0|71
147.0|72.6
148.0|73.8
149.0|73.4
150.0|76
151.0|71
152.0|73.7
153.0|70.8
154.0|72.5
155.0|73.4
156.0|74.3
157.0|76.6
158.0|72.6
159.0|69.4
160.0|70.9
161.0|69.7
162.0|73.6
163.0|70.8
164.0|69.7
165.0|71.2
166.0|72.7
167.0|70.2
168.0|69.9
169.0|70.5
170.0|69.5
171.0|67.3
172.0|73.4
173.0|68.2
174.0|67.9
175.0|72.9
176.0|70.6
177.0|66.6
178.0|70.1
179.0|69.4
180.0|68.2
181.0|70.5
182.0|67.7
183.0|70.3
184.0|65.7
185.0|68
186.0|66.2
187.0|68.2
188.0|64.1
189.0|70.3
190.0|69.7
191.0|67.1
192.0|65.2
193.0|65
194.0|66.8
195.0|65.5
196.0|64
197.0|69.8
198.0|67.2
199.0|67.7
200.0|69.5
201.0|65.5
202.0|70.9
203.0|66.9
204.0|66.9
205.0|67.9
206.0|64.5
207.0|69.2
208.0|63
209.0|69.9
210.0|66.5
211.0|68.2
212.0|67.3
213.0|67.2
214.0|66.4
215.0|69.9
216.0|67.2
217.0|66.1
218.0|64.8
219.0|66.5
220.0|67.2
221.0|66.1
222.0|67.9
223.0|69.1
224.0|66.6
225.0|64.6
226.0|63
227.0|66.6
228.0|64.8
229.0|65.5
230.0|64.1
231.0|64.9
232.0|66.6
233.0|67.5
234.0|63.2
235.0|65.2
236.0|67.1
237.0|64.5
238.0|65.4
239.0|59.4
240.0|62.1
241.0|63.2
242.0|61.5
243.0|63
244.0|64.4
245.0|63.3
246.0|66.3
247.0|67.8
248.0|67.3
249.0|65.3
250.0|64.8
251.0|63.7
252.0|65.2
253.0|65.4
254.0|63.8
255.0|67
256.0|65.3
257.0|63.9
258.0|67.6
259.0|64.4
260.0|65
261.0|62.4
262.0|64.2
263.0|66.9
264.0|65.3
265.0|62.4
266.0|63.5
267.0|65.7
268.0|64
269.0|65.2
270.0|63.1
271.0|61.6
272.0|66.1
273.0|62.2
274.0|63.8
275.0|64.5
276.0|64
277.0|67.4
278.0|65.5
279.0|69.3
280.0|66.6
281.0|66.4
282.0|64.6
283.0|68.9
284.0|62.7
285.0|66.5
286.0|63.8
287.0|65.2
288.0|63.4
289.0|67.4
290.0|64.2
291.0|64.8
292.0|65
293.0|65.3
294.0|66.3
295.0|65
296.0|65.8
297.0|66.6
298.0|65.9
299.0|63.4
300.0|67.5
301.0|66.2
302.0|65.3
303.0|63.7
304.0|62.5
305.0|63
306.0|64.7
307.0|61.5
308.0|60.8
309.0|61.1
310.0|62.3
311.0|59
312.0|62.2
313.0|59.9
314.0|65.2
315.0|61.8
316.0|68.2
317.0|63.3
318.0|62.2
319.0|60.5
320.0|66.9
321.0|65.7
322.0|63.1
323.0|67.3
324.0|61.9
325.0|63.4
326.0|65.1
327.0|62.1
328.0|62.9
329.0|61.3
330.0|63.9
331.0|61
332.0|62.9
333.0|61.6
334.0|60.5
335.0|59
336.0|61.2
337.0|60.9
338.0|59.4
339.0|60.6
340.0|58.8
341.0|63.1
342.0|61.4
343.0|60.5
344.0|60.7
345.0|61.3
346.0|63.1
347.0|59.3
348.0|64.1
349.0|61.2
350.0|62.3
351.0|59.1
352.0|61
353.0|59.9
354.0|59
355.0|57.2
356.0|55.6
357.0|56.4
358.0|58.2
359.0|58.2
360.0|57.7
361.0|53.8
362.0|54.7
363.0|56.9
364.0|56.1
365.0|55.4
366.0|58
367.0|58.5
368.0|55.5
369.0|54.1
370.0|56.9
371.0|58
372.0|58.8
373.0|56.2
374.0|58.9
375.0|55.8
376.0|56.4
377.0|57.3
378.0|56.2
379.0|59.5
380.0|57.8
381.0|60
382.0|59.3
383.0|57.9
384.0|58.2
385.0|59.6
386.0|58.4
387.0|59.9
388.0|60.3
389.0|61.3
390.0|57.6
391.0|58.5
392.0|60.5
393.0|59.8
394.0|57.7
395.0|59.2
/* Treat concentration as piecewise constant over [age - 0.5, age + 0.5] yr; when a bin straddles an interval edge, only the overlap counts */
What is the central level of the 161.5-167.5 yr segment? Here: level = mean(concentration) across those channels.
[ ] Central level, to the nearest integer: 71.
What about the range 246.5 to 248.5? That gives 68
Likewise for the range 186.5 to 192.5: 67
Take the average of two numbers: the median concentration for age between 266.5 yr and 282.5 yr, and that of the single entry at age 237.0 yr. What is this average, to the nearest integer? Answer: 65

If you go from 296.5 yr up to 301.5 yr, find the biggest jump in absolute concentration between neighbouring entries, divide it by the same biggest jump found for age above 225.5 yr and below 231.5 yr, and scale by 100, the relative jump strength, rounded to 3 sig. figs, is 114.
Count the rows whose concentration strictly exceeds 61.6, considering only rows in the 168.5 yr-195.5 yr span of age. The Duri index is 27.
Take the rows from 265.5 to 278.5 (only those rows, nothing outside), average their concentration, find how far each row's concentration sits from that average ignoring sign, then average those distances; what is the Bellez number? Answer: 1.3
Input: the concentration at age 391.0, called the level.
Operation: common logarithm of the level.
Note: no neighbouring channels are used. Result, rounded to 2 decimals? 1.77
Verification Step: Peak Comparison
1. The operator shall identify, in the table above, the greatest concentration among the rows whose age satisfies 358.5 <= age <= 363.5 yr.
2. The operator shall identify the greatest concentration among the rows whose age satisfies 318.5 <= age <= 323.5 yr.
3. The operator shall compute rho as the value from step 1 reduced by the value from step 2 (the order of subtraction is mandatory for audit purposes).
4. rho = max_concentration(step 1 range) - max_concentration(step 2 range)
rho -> -9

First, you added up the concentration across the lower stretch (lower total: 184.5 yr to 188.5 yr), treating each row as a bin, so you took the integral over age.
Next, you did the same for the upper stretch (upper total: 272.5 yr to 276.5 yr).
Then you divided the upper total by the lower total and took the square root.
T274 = 0.98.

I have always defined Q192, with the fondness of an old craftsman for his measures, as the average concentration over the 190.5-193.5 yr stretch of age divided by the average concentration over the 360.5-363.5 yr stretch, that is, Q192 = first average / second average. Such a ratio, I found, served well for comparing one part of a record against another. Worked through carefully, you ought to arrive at 1.19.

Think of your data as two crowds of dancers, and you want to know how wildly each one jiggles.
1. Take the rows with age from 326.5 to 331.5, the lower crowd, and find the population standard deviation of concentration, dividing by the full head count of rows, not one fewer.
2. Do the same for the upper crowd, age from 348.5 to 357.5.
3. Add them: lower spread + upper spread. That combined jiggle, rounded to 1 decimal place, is 3.2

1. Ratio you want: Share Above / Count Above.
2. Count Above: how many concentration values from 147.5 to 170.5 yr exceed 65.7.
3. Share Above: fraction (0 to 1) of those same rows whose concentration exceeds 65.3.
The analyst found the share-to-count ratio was 0.043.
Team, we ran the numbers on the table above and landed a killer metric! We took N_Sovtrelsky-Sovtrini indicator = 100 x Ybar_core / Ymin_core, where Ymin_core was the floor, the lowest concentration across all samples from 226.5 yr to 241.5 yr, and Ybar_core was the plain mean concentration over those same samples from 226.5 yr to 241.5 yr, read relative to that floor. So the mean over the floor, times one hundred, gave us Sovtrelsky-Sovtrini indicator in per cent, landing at 109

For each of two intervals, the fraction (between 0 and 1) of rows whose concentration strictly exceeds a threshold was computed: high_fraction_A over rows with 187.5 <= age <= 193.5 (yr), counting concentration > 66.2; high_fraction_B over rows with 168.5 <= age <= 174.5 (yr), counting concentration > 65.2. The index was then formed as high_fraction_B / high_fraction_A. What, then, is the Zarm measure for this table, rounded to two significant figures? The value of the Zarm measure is 2.0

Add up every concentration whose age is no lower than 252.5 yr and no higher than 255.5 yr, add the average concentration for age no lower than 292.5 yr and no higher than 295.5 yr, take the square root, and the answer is 16.2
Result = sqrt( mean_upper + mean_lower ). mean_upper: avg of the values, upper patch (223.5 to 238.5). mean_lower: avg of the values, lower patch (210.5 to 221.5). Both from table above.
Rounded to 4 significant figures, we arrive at 11.50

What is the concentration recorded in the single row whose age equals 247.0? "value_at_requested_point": 67.8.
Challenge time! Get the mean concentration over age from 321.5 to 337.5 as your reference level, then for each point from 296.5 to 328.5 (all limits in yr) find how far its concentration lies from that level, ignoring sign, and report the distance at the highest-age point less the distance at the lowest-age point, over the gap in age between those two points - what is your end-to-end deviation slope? -0.12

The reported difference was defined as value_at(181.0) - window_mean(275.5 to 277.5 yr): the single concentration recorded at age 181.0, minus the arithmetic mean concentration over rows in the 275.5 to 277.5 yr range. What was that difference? 4.8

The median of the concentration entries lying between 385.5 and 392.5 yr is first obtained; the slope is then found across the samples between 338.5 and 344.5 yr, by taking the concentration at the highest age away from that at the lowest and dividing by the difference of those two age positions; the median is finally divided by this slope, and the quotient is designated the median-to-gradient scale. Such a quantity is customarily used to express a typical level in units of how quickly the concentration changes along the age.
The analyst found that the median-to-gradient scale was 2995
